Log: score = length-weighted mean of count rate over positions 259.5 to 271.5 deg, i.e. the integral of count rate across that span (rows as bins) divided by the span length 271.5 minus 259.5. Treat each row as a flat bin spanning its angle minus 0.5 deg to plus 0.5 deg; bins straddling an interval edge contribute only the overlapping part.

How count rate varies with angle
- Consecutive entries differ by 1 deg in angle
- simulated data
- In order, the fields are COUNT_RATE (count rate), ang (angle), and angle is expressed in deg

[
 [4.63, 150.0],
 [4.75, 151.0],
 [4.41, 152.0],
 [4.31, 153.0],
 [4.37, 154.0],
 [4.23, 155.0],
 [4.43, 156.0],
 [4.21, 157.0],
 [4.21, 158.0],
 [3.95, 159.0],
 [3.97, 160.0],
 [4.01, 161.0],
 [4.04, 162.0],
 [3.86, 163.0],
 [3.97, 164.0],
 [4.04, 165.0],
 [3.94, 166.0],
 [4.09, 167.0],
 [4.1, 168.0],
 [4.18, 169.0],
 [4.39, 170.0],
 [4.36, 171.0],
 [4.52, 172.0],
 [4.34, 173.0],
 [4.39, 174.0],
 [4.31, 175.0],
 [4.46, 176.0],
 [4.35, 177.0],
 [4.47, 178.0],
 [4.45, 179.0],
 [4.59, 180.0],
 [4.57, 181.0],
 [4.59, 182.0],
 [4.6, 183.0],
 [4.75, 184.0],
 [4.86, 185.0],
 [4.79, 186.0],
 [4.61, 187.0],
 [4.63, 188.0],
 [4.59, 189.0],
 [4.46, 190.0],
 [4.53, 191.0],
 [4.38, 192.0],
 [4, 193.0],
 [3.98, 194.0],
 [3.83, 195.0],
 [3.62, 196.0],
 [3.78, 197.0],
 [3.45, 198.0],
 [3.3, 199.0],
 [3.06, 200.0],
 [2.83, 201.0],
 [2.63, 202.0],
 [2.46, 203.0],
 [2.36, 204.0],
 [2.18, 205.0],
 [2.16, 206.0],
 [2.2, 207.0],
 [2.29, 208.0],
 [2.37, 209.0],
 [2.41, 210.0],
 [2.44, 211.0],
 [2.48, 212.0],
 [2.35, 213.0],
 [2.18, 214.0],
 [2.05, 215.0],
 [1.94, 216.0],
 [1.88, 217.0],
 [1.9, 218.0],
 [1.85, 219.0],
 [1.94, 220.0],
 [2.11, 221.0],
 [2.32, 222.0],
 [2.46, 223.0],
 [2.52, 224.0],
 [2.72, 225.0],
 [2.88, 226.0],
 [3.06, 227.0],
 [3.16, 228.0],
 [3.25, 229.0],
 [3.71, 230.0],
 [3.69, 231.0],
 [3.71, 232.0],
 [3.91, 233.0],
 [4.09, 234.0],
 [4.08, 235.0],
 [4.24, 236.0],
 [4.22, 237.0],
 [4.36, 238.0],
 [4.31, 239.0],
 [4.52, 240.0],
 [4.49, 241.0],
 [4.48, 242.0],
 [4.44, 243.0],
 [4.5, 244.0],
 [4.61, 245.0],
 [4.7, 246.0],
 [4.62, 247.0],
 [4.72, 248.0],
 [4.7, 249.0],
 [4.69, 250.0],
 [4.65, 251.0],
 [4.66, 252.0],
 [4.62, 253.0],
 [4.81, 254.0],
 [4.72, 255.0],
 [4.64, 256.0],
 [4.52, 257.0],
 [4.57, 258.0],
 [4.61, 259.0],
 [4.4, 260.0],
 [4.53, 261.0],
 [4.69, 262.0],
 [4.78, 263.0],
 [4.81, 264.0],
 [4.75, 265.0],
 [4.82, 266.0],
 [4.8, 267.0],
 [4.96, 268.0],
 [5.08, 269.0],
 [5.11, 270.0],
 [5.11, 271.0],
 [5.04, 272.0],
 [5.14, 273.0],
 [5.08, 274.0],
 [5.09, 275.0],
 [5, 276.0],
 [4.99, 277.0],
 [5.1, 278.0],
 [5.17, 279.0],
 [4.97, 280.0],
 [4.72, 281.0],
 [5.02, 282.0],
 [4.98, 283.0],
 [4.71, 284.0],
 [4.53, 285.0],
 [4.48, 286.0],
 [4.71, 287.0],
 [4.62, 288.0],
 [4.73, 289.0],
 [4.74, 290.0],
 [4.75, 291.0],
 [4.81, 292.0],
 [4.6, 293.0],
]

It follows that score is 4.8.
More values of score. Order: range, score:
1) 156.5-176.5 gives 4.2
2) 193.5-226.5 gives 2.6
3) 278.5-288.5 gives 4.8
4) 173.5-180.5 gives 4.4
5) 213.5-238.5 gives 3.0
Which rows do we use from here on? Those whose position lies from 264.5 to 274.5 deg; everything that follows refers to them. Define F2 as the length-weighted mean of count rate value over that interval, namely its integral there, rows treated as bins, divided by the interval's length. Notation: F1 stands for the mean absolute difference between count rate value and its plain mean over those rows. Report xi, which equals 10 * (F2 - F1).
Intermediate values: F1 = 0.13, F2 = 5.0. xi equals 48.6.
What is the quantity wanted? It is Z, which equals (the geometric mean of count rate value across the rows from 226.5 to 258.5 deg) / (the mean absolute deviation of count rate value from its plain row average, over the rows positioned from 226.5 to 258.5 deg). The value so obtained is 11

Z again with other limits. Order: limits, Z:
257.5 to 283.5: 27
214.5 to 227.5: 6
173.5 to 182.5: 55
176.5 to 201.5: 9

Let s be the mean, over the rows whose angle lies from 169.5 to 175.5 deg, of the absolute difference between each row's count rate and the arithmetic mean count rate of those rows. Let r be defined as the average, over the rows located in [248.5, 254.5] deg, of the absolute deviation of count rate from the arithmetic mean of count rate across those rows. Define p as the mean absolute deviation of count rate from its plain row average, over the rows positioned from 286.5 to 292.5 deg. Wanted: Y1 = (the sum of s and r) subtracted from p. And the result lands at -0.05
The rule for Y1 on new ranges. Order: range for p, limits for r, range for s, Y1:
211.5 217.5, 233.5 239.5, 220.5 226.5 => -0.10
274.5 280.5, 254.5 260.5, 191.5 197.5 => -0.20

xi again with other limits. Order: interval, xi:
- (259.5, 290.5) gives 46.7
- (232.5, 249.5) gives 42.1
